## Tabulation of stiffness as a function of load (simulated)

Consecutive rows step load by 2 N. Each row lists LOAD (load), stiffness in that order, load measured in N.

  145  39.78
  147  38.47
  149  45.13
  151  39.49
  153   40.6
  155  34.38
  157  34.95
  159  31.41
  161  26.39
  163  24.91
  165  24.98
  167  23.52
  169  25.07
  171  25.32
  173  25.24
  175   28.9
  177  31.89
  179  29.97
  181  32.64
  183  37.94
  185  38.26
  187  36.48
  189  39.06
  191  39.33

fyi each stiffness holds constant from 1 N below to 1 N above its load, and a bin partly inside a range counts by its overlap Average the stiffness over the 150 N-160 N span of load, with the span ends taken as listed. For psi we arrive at 36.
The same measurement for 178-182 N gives 31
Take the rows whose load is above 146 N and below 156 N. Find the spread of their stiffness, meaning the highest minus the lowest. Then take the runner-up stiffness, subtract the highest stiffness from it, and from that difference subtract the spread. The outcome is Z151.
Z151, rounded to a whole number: -15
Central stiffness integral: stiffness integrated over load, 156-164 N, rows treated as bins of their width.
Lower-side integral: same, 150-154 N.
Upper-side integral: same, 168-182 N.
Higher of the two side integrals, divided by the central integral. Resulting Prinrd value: 1.7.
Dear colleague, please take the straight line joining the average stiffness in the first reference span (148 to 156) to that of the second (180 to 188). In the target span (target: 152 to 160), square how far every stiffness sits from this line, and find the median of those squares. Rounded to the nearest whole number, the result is 23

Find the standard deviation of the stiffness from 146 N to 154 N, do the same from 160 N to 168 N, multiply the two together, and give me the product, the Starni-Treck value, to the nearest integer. 3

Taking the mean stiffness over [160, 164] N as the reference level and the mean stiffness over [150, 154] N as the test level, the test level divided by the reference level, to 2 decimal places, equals 1.56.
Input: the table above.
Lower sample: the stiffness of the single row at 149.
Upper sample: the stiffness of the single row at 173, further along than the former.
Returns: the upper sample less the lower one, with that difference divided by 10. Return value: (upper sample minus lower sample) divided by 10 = -2.0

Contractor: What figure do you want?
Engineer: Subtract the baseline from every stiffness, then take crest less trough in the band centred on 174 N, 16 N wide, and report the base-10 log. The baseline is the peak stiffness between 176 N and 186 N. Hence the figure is 0.96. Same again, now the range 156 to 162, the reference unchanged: 0.93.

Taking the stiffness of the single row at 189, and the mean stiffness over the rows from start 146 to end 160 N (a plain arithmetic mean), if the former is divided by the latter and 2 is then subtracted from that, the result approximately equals -0.97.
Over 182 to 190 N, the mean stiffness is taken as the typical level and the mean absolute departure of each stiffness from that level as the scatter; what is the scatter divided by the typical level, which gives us 0.019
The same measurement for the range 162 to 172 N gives 0.020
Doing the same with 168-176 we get 0.053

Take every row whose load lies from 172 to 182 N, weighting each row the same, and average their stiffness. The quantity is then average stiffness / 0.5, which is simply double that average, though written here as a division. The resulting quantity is 59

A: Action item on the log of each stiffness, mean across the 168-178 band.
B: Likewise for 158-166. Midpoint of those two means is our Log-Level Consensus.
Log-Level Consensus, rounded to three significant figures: 1.43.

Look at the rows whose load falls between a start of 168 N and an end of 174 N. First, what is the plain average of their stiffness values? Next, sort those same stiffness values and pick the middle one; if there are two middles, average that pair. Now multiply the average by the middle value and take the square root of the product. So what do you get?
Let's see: 25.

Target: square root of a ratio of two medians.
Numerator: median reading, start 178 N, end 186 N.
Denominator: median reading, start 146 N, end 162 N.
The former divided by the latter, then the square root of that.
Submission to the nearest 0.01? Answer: 0.98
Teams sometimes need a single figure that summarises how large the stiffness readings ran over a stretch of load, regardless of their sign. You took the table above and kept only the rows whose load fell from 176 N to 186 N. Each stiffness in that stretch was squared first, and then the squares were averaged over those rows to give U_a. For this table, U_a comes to 1177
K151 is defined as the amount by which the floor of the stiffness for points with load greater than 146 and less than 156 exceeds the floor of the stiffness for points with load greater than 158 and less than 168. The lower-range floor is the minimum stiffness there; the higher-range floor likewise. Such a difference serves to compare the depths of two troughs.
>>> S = 11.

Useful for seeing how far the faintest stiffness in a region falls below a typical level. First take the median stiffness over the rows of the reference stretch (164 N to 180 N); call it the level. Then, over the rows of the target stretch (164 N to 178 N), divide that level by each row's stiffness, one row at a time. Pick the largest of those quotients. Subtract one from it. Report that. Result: 0.1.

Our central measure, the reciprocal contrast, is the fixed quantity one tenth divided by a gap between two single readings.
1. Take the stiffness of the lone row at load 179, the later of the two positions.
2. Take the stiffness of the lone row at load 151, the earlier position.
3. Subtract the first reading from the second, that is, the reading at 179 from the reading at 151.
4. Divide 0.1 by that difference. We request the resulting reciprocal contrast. 0.011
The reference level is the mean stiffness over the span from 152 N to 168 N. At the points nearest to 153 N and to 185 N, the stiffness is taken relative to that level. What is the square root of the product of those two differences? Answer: 9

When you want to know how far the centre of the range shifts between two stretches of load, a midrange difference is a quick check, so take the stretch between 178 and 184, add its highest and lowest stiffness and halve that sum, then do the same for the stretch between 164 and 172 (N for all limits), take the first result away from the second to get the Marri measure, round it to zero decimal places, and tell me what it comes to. -10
